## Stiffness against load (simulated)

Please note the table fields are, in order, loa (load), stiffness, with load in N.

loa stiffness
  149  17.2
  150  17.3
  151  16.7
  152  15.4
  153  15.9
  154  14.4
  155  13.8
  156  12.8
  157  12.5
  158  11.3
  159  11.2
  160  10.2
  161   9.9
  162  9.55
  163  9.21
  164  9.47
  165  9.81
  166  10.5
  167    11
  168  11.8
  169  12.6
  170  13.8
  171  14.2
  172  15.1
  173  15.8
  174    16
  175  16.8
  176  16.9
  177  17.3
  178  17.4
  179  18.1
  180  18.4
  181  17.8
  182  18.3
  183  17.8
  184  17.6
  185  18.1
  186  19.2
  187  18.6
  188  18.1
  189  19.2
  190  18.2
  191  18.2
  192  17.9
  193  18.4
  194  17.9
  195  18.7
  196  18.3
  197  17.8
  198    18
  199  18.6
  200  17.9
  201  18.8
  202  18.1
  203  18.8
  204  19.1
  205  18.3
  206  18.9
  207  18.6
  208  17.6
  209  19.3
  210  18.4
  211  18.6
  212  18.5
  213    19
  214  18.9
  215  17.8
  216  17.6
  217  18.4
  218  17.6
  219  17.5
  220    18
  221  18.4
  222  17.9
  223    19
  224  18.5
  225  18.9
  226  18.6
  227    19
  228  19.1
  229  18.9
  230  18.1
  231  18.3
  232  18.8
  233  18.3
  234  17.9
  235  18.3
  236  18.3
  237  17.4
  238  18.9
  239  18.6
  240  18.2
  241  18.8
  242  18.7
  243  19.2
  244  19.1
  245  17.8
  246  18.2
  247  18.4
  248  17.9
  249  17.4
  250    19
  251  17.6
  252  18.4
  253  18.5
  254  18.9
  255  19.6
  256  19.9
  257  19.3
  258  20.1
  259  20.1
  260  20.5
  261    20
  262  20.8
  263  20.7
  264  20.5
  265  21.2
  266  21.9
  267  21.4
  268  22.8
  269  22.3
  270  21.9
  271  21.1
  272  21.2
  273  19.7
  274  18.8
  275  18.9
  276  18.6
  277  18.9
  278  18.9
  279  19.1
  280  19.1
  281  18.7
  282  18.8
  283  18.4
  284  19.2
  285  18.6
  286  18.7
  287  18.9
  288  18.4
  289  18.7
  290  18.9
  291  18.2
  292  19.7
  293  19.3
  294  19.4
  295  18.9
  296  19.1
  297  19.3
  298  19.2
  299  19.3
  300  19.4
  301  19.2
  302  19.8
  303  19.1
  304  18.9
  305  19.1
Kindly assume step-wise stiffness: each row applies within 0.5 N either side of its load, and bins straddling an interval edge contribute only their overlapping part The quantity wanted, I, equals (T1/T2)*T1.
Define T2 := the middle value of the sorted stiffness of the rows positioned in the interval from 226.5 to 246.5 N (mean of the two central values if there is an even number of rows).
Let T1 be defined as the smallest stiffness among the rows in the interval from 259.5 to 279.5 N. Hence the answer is 18.8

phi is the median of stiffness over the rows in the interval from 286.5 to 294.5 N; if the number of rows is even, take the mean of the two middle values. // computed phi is 18.9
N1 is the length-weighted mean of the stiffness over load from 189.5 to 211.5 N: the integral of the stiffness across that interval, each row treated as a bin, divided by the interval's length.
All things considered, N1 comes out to 18.4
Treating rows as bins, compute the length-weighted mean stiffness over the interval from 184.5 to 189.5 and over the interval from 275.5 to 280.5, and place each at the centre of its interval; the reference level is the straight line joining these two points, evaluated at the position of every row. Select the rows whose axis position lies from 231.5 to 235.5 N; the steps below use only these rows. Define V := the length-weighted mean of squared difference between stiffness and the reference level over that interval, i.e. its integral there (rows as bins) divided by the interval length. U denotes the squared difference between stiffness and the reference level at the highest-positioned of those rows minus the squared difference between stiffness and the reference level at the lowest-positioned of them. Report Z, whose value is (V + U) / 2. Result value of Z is 0.28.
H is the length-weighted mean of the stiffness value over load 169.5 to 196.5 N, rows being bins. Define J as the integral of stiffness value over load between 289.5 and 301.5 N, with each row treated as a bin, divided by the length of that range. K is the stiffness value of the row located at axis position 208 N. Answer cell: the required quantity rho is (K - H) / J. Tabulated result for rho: 0.01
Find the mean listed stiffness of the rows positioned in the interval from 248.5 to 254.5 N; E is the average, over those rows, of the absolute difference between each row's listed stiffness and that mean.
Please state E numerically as 0.53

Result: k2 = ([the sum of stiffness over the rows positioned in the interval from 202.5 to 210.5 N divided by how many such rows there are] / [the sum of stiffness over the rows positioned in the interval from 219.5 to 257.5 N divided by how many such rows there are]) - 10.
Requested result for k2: -8.99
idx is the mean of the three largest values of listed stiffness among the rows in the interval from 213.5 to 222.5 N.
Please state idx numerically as 18.6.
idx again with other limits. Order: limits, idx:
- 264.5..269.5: 22.3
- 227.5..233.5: 18.9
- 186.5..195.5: 18.8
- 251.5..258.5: 19.9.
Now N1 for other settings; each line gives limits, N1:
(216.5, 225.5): 18.2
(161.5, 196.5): 15.9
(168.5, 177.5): 15.4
